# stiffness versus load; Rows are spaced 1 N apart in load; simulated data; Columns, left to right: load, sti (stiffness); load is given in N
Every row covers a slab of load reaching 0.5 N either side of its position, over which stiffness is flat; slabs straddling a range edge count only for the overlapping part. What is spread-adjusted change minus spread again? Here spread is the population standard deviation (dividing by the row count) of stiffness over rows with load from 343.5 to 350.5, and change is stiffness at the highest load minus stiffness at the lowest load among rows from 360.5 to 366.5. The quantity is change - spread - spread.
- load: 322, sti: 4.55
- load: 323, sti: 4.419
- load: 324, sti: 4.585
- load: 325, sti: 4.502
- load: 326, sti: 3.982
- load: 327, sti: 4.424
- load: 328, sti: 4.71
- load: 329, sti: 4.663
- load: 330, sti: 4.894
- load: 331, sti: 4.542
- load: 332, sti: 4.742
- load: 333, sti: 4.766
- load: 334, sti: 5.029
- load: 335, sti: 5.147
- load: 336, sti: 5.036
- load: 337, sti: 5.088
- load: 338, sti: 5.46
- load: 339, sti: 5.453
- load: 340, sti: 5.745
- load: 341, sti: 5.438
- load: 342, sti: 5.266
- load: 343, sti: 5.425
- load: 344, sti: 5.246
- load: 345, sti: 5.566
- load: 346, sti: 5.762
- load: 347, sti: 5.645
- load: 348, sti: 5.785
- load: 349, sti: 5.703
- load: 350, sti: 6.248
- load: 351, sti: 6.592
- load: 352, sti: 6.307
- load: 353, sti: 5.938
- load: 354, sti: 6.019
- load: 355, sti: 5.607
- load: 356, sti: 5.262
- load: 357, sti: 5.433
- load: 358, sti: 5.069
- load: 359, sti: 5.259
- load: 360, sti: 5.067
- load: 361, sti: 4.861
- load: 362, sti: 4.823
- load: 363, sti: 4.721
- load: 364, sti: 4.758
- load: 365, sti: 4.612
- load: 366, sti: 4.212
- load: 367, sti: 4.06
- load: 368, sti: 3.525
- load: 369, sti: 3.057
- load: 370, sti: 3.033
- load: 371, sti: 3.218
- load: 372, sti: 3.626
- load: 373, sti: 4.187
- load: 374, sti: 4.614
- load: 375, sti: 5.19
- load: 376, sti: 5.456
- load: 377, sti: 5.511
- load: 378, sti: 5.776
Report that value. -1.2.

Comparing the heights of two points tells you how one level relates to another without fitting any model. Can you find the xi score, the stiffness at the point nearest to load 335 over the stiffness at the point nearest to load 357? 0.95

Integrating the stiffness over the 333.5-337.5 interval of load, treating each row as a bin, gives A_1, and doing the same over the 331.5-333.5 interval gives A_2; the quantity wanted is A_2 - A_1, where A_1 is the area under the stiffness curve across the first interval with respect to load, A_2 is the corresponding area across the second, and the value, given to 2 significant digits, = -11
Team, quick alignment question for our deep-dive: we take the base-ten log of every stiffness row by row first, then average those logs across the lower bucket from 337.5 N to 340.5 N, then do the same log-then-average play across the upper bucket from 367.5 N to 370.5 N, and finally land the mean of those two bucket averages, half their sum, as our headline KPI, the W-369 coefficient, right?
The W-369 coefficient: 0.62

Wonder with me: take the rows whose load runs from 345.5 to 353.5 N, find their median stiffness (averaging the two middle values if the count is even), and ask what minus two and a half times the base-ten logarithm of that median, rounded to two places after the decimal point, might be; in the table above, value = -1.92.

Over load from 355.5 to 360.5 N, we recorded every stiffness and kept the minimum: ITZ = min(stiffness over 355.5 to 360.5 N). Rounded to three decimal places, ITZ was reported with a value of 5.067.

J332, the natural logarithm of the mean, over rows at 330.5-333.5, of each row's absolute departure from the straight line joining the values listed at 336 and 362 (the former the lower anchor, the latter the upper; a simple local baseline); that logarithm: -1.0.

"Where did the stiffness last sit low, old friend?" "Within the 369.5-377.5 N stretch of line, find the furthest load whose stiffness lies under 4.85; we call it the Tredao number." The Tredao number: 374 N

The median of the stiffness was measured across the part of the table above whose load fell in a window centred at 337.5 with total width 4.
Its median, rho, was 5.27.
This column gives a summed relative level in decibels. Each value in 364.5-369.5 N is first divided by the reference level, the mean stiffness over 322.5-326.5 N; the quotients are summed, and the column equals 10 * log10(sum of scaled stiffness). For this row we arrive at 6.5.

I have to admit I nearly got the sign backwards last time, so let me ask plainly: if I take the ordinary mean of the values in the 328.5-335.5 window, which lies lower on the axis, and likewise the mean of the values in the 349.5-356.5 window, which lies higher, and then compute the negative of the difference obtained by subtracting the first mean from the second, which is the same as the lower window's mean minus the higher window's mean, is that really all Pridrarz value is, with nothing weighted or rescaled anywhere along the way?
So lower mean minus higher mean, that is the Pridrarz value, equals -1.2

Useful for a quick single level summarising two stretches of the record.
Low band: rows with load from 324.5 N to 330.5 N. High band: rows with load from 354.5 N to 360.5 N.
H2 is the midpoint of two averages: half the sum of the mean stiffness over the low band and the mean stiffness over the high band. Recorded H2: 4.91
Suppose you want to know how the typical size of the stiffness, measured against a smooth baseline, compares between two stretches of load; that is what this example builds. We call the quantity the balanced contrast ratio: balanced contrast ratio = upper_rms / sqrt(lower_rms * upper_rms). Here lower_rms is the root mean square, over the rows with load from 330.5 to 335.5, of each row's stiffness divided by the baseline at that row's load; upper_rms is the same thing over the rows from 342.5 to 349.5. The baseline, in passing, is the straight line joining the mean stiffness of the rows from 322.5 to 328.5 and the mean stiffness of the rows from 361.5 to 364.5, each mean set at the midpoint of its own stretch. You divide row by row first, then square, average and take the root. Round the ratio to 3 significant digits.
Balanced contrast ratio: 1.06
